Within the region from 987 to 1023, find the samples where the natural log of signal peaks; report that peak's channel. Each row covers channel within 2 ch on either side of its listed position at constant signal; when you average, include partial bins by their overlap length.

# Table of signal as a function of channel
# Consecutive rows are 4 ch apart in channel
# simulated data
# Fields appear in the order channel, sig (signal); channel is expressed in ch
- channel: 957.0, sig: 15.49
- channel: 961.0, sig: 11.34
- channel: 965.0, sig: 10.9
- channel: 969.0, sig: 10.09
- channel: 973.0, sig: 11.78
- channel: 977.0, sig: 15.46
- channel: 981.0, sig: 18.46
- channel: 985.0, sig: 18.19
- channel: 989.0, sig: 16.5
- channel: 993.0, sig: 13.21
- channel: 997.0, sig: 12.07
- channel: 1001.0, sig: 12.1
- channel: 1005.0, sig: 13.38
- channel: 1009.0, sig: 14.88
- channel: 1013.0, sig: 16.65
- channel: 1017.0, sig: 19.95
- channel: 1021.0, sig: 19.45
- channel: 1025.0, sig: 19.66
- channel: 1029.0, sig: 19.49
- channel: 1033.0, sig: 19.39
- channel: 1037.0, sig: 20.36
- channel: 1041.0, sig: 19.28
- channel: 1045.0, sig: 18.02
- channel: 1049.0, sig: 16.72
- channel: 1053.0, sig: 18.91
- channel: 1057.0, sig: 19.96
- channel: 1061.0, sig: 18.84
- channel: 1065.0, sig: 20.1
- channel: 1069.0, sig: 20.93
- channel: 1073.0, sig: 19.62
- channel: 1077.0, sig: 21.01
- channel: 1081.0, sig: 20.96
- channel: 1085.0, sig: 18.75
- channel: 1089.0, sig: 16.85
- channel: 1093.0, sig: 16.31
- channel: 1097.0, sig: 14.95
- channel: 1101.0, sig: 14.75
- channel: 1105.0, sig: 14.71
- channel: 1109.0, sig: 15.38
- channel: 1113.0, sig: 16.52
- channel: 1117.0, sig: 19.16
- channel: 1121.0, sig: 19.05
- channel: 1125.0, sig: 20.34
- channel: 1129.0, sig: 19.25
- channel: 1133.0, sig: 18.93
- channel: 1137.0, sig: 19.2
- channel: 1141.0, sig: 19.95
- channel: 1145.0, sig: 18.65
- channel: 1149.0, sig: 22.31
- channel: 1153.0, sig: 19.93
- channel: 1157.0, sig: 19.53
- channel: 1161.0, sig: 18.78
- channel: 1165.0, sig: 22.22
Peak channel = 1017.0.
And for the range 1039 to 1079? 1077.0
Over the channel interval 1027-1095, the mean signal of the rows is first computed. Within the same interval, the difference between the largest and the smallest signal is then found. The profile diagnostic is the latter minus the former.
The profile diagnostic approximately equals -14.4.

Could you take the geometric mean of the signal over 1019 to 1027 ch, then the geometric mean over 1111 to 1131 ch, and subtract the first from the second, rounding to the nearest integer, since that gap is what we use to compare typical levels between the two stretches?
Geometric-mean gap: -1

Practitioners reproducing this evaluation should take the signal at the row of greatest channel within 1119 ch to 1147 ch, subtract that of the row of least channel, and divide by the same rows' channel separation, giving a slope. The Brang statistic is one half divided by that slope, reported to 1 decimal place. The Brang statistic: -30.0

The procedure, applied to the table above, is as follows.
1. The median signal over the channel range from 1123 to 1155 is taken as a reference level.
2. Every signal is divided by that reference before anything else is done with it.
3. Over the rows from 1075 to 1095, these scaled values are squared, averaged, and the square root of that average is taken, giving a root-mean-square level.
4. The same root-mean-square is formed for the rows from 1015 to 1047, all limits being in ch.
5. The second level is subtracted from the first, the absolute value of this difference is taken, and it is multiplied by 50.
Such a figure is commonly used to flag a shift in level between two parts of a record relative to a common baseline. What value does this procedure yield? 1.5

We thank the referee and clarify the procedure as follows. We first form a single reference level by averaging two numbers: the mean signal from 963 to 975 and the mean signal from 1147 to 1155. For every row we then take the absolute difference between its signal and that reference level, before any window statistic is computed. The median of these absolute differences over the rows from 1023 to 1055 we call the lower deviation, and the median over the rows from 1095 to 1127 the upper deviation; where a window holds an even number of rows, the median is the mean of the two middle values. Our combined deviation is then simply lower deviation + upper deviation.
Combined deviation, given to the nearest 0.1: 4.6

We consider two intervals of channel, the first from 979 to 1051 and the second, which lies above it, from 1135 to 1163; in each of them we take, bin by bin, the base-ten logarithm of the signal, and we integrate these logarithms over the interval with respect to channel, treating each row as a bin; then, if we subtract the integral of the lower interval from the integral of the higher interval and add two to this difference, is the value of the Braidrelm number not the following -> -50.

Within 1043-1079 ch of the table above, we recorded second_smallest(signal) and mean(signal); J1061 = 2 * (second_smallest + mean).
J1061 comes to 75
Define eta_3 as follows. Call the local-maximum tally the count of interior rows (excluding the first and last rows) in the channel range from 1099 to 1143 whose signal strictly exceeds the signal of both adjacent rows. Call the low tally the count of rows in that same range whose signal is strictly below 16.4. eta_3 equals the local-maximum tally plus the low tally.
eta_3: 5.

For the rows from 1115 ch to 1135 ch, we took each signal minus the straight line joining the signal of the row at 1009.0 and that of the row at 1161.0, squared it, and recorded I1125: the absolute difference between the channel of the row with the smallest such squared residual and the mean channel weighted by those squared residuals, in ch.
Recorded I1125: 9.0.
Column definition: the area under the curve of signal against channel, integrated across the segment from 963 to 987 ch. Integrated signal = 340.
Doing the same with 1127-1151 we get 473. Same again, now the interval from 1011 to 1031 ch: 381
